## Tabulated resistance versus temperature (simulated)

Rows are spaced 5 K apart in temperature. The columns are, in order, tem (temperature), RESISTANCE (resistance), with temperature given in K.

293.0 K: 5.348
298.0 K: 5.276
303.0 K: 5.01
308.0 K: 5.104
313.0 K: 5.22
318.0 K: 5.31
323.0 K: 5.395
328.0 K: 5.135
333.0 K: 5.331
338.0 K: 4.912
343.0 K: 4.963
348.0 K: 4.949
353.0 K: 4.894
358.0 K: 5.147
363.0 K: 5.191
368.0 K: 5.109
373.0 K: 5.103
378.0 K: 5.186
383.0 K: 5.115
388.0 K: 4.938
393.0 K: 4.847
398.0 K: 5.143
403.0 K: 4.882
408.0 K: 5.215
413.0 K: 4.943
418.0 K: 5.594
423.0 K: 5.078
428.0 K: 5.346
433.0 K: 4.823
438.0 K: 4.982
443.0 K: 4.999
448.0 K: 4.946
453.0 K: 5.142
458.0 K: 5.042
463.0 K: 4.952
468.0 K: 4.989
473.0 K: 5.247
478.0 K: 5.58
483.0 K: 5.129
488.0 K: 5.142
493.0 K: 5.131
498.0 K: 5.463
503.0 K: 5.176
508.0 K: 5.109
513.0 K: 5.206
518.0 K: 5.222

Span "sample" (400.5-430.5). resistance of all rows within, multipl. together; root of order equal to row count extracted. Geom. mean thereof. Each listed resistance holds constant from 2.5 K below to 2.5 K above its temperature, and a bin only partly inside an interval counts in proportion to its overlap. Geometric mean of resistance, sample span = 5.17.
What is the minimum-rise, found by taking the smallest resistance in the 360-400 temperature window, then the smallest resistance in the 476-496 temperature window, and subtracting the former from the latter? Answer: 0.3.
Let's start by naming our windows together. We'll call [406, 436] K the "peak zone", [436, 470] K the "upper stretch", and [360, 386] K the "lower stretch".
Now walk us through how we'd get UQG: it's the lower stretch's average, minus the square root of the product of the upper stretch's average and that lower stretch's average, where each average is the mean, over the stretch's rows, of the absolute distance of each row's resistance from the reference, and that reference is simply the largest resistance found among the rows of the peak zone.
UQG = -0.06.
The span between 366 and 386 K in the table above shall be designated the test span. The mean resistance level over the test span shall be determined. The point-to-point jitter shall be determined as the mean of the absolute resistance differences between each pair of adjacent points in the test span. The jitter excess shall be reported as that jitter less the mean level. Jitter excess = -5.07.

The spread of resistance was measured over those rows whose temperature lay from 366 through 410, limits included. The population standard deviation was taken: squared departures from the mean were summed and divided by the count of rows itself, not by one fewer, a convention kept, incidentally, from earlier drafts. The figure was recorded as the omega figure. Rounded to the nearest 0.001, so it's 0.127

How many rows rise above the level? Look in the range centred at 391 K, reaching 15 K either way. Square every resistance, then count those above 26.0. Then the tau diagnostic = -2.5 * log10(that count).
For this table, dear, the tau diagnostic -1.2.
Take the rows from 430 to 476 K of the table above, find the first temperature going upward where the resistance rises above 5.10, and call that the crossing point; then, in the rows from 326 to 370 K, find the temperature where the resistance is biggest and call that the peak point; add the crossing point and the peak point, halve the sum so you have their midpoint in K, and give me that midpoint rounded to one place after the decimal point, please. 393.0 K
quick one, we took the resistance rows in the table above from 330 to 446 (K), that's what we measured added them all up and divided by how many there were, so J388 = 5.07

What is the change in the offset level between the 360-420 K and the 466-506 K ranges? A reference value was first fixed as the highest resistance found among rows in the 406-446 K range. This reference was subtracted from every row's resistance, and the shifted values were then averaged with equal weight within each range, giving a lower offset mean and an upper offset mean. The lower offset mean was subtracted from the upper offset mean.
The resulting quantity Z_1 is 0.13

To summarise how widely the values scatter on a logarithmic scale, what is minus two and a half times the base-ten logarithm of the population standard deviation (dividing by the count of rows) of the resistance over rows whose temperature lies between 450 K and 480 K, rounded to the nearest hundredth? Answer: 1.68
